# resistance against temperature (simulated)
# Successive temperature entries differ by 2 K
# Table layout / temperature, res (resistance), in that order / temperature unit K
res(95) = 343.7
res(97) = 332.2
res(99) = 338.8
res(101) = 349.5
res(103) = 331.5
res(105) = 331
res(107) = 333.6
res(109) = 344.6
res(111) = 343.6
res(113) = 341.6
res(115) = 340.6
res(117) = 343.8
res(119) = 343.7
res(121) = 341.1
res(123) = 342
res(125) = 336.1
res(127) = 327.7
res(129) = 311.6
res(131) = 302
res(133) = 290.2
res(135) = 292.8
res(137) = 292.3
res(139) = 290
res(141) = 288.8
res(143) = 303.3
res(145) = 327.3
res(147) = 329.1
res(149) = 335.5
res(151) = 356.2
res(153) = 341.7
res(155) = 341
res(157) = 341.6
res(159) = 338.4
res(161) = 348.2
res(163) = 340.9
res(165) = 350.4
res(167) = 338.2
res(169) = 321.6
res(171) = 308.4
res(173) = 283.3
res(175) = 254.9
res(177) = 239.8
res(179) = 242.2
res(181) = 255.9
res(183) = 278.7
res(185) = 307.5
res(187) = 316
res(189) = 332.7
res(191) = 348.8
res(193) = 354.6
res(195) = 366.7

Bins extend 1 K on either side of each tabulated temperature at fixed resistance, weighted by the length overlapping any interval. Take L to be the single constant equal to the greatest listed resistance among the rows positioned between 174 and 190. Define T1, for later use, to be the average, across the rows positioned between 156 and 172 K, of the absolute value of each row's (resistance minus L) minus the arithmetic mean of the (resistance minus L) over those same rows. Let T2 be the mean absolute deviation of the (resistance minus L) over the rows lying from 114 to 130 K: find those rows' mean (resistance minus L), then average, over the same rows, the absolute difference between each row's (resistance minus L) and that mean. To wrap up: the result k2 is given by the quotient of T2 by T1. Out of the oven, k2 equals 0.8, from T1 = 10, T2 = 8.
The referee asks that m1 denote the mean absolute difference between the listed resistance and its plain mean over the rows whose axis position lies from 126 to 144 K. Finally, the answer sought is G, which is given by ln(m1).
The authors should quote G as 2.3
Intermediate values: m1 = 10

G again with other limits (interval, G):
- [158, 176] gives 3.2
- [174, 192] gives 3.6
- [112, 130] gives 2.0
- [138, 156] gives 3.0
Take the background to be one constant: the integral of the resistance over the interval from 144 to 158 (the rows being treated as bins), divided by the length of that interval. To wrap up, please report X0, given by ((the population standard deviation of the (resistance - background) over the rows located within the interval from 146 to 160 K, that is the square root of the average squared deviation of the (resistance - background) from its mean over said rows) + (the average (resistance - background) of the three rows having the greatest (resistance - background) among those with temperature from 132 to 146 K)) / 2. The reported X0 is -12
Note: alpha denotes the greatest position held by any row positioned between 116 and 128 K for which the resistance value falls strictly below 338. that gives 127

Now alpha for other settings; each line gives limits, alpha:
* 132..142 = 141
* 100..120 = 107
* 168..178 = 177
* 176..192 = 189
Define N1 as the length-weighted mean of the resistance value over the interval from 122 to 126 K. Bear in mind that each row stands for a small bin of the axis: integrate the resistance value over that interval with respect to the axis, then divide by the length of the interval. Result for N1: 339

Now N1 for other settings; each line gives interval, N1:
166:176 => 301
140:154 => 326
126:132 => 314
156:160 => 340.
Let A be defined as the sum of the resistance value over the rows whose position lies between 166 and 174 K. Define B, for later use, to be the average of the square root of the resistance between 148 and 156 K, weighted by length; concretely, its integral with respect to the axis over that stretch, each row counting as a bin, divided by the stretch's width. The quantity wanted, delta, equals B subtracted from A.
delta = 1233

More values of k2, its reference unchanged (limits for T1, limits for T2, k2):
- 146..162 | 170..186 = 4.2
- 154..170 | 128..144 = 1.3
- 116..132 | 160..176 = 2.1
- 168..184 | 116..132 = 0.5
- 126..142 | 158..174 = 1.7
